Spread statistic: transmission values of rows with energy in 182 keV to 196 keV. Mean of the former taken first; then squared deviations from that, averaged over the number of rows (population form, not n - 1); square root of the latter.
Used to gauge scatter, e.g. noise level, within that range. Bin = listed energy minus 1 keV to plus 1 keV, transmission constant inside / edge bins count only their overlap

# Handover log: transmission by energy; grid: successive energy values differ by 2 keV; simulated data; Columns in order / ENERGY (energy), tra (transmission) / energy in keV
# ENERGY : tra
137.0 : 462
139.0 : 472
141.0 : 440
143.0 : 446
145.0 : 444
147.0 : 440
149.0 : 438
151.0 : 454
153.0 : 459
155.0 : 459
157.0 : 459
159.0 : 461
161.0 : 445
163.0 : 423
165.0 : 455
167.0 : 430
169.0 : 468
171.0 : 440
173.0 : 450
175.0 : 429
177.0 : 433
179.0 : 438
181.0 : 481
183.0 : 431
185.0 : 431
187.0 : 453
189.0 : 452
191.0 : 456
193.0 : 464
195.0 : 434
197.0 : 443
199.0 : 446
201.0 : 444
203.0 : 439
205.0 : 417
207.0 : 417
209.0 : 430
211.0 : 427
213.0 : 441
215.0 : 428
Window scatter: 12.6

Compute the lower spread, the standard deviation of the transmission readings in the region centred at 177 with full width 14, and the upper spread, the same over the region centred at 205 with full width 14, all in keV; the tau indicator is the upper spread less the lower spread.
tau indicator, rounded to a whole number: -6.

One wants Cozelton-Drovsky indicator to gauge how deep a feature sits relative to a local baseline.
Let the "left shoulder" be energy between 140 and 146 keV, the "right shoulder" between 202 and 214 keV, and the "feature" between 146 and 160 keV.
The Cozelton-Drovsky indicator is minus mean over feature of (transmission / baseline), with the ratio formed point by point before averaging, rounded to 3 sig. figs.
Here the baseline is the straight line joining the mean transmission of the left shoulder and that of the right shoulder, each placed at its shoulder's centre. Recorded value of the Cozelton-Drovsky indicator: -1.03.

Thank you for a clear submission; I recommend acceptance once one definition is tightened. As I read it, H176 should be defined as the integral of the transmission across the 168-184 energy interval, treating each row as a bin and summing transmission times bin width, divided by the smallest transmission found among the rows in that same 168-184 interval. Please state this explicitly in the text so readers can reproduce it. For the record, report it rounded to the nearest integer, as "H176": 17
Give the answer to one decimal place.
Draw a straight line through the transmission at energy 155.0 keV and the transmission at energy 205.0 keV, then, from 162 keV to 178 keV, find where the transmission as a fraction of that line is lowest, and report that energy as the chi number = 163.0 keV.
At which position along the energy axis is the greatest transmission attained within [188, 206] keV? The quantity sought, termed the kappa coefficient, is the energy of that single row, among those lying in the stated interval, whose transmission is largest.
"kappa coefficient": 193.0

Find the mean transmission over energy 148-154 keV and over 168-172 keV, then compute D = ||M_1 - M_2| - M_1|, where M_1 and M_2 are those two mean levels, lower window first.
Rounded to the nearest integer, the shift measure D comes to 447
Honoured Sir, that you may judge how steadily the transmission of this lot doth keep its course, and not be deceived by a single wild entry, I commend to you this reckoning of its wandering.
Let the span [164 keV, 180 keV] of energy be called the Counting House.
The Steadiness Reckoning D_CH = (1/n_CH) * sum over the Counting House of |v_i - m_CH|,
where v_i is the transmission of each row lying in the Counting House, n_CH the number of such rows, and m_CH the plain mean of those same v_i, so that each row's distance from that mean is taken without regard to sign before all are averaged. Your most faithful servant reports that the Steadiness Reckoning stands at 11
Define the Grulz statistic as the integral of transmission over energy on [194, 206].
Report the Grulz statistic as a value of 5246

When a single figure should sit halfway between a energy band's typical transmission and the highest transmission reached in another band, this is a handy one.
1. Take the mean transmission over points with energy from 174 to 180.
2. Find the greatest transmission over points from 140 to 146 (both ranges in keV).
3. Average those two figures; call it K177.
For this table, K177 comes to 440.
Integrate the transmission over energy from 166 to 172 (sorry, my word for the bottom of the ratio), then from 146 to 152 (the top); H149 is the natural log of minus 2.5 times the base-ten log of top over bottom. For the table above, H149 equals -5.3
